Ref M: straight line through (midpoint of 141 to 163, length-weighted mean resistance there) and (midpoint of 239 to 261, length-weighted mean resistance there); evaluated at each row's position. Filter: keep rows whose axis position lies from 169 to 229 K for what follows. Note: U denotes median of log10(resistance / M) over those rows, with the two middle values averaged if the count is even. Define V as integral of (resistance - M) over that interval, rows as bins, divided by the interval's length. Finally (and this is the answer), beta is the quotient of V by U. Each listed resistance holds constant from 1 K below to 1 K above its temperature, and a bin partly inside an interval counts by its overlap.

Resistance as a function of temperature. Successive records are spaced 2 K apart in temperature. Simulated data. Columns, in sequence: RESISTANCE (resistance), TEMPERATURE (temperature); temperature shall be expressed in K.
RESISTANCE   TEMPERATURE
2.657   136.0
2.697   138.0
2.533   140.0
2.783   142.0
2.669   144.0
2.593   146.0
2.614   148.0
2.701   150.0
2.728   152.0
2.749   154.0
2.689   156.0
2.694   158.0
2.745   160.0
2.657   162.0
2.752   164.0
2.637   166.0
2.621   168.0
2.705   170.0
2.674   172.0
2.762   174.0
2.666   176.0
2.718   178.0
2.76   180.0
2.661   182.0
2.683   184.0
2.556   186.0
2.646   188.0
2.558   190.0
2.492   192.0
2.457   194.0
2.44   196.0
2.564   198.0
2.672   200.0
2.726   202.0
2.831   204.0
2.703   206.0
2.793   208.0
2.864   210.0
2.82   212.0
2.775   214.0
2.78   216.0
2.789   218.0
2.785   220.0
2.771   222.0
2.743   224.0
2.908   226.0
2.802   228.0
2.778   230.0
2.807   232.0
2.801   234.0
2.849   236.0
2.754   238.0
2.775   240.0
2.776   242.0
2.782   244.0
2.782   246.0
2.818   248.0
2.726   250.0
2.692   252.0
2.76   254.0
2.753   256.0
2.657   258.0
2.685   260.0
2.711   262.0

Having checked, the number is -11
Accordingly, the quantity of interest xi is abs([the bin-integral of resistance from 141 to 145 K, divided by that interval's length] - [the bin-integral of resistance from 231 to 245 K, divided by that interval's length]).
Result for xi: 0.07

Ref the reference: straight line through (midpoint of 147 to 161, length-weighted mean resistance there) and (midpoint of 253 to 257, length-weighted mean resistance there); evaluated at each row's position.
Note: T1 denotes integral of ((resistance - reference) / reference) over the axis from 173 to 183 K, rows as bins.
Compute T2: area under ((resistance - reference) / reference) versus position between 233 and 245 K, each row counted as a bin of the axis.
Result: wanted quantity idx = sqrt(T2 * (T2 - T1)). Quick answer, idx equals 0.19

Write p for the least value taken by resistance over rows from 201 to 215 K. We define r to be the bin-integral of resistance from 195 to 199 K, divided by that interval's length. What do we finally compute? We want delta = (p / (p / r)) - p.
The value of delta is -0.20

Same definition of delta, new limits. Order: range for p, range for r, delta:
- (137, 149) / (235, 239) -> 0.27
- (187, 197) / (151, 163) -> 0.27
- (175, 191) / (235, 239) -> 0.25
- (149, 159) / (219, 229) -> 0.11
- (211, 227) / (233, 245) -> 0.05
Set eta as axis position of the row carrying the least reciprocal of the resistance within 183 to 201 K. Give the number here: 184.0 K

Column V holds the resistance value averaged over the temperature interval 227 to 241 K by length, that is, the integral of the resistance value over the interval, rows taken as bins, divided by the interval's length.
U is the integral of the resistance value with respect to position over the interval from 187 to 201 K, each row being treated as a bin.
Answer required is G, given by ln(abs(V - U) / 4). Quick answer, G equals 2.11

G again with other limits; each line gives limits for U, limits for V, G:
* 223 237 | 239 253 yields 2.21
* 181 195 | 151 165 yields 2.12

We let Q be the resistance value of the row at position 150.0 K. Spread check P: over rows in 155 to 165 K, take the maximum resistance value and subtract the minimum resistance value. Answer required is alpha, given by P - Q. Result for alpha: -2.61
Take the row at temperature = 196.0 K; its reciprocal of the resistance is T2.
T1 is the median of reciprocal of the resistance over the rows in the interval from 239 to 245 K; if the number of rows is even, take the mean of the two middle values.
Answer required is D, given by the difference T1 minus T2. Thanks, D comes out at -0.050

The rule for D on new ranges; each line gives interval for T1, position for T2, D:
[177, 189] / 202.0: 0.007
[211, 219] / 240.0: -0.001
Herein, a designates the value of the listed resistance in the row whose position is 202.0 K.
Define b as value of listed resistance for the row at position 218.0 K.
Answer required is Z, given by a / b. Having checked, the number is 0.98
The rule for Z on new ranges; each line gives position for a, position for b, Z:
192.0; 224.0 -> 0.91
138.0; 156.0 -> 1.00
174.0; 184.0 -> 1.03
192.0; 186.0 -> 0.97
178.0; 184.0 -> 1.01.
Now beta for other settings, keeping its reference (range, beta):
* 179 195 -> 6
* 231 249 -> 9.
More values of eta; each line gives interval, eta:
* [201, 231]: 226.0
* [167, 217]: 210.0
